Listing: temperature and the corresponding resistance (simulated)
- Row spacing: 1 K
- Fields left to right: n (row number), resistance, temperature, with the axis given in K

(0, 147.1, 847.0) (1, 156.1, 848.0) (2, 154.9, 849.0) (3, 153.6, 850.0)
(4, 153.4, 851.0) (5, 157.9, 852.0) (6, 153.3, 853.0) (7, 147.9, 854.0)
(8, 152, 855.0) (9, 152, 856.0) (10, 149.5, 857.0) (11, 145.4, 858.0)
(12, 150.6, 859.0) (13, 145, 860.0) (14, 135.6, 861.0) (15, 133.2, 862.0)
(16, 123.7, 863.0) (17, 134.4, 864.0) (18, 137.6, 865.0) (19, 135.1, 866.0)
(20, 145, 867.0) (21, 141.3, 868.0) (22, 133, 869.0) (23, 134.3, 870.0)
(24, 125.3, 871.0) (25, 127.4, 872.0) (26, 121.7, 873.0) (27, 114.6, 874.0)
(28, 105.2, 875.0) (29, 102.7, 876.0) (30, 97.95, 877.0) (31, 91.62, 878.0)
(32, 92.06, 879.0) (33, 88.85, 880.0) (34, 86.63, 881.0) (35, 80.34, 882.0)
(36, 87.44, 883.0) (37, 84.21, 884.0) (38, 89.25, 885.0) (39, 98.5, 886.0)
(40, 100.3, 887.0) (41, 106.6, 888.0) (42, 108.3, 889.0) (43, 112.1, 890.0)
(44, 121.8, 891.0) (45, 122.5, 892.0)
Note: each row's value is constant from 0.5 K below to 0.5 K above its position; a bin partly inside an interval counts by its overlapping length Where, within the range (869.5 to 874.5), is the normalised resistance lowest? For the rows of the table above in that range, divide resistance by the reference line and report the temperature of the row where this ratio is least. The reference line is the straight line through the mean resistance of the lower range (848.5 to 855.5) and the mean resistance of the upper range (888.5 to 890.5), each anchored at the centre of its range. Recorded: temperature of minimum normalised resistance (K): 874.0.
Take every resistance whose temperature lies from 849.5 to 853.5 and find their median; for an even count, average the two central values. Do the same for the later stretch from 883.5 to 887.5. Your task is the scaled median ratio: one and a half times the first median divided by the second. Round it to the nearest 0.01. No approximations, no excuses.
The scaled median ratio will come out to 2.45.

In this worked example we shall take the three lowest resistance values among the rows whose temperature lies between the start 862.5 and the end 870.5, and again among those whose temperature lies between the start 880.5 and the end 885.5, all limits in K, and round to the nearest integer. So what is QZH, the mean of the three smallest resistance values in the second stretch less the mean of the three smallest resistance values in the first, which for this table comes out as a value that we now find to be -47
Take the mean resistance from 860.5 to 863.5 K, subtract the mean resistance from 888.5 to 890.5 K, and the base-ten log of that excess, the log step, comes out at 1.31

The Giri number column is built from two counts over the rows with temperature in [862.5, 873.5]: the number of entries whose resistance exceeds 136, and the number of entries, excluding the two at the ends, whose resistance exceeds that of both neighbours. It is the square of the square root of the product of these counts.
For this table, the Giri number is 12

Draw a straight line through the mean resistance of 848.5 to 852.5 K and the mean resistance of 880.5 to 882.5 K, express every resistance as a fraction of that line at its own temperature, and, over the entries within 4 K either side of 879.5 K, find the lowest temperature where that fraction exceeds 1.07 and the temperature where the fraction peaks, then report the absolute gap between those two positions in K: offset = 0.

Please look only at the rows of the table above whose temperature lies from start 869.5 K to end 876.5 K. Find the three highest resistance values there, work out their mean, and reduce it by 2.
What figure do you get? 127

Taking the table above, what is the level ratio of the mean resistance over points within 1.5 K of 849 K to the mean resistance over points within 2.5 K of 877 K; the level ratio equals 1.6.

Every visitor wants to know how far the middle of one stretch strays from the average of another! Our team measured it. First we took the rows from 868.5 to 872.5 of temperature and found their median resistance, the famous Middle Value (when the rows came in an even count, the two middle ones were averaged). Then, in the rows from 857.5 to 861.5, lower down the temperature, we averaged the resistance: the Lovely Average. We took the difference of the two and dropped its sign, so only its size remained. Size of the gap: 14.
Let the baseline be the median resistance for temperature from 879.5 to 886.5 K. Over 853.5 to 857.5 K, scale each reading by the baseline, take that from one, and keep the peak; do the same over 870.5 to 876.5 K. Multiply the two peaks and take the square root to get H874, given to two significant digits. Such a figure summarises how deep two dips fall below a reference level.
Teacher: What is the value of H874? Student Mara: 0.35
